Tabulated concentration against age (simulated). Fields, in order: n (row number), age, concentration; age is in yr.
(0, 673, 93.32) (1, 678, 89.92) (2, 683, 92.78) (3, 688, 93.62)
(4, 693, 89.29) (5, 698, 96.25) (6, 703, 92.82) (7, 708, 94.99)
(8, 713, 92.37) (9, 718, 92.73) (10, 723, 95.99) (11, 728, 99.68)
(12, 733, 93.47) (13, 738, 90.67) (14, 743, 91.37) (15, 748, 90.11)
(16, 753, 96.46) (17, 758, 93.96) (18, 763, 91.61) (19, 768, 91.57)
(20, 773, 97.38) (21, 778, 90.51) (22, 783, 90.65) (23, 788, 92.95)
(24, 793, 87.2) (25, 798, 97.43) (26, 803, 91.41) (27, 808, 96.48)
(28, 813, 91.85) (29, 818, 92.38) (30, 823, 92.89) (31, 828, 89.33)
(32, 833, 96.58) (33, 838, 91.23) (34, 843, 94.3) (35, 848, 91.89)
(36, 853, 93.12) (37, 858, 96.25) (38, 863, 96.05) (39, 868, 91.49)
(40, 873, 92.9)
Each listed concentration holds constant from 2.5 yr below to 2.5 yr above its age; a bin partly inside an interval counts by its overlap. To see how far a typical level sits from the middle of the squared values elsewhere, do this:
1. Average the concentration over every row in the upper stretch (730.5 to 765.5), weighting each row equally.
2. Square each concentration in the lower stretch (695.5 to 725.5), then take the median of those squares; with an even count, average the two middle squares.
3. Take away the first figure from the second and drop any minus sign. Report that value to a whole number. 8727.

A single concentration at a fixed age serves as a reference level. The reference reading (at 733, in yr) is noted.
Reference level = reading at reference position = 93.47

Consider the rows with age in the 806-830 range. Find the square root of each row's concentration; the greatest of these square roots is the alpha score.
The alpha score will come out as 9.82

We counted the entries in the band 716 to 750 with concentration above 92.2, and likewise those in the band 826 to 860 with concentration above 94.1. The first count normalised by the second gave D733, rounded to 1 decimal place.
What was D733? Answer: 1.3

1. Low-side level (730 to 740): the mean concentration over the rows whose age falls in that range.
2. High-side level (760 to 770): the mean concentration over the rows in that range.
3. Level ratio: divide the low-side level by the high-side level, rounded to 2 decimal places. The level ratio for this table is 1.01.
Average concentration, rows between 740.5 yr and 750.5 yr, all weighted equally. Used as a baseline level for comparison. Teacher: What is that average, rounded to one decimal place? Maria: 90.7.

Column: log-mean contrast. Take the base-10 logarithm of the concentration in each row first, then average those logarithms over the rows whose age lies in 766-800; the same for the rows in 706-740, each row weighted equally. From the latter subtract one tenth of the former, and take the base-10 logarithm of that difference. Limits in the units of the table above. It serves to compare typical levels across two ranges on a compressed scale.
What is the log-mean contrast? 0.250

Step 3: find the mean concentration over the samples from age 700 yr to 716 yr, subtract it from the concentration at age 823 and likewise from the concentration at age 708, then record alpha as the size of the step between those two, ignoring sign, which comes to 2.1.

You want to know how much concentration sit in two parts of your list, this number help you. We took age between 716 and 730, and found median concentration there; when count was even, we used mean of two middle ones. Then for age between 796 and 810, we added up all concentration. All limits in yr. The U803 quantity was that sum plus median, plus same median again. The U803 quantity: 477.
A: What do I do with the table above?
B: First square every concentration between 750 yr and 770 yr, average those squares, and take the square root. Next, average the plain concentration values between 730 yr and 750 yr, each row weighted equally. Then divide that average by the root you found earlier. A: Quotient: 0.98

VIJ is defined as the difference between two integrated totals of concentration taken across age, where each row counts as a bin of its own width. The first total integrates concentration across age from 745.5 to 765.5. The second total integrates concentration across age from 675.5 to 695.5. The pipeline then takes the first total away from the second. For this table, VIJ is -33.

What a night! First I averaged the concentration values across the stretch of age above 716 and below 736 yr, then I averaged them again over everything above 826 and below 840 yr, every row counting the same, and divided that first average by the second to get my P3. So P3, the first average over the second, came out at 1.03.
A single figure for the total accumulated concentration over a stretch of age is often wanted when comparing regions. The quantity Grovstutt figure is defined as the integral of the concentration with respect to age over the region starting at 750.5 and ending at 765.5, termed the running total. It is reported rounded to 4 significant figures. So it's 1410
